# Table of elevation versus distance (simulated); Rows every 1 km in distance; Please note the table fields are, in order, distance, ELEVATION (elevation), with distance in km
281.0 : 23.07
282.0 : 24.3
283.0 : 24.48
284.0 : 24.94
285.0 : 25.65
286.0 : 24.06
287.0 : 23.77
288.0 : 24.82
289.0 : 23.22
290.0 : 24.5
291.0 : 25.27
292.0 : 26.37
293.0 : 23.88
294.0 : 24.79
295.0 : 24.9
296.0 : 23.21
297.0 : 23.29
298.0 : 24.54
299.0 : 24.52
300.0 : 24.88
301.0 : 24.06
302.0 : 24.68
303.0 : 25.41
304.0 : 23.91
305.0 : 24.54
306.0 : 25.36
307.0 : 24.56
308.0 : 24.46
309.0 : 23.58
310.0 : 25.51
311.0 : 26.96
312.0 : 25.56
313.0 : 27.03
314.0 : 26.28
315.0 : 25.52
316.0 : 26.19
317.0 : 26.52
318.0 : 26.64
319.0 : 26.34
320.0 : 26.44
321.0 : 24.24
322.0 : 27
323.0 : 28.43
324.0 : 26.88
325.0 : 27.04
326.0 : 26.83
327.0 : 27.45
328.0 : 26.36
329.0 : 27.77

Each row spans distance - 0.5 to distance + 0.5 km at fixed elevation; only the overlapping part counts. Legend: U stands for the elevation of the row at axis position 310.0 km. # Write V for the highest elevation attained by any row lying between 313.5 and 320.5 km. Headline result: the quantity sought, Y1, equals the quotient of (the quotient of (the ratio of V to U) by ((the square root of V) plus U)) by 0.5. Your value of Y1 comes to 0.068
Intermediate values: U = 25.51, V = 26.64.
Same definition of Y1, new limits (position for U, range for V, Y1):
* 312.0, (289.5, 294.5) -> 0.067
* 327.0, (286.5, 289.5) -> 0.056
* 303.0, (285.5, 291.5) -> 0.065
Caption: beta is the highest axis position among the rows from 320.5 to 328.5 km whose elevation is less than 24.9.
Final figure 321.0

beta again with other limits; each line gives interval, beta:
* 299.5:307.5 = 307.0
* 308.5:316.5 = 309.0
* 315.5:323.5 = 321.0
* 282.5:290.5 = 290.0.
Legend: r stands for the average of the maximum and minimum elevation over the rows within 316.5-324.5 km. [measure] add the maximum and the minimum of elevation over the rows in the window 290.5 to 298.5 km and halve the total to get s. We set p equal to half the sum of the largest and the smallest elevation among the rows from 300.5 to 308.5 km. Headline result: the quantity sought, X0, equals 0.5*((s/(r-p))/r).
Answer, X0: 0.28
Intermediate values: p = 24.7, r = 26.3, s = 24.8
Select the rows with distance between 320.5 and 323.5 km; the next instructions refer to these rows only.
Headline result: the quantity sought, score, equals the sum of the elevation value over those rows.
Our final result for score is 80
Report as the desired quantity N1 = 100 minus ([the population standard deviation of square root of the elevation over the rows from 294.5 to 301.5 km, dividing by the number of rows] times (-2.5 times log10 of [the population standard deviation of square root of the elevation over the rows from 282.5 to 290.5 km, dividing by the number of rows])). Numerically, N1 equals 99.8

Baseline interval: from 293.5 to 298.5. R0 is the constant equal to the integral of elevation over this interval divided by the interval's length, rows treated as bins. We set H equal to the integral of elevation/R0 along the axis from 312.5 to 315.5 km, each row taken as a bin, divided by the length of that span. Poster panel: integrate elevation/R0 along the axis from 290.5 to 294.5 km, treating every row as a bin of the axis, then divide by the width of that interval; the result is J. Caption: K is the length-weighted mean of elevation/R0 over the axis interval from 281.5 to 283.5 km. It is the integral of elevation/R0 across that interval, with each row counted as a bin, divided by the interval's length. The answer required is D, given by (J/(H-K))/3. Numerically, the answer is 4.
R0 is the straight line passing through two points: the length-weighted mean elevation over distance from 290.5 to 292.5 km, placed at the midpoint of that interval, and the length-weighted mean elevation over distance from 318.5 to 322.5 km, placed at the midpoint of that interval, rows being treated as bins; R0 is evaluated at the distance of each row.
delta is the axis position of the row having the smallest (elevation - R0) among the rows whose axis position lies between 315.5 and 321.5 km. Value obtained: 321.0 km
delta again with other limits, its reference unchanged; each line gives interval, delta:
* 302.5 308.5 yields 304.0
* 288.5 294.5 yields 289.0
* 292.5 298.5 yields 296.0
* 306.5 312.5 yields 309.0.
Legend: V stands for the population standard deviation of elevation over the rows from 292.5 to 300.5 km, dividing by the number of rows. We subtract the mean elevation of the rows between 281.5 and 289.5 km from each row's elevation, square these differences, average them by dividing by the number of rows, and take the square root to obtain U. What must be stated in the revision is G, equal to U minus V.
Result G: 0.1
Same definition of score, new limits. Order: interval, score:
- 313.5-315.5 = 52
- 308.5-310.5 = 49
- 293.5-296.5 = 73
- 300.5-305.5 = 123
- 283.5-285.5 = 51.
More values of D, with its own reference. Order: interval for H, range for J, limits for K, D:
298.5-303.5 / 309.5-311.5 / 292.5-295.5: 47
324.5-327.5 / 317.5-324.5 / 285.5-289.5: 3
